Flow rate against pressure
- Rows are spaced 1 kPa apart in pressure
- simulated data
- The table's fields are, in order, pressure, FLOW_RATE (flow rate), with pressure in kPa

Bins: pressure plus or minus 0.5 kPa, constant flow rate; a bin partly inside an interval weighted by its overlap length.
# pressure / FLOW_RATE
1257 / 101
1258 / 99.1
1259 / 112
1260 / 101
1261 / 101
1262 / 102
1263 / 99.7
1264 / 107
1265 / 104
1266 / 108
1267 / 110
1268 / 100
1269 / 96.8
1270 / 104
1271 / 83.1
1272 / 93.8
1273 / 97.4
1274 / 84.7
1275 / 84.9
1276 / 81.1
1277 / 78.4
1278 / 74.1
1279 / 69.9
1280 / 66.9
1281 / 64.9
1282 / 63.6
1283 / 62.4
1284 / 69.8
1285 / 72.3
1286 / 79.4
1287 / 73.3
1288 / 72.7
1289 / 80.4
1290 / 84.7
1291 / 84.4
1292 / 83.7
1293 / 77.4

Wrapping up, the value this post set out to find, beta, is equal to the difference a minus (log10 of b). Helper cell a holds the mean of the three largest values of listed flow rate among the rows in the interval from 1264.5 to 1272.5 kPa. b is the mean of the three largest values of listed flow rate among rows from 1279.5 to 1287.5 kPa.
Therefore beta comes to 105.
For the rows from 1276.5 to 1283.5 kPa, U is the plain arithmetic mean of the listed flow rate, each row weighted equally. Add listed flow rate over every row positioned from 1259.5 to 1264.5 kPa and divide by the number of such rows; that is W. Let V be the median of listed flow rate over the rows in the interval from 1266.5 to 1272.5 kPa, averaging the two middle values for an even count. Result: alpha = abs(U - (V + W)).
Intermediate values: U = 68.6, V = 98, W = 102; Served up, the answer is 132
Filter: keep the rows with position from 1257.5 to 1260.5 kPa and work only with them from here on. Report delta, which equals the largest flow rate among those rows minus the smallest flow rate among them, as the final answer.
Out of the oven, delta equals 12.9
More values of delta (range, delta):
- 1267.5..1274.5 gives 20.9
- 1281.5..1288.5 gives 17.0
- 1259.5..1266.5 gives 8.3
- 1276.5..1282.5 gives 14.8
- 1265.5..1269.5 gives 13.2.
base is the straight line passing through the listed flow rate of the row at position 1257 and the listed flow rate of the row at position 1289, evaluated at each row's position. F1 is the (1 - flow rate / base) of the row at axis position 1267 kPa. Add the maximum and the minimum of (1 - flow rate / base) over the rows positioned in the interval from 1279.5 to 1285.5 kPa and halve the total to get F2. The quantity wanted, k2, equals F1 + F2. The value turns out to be 0.031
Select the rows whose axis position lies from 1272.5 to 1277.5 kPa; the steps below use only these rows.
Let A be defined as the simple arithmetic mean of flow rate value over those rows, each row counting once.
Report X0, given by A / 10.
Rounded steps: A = 85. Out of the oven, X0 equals 8.5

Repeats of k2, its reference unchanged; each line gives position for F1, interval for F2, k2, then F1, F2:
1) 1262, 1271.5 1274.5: -0.050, -0.04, -0.01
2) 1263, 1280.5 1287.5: 0.121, -0.03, 0.15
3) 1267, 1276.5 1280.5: 0.004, -0.16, 0.17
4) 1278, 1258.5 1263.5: 0.082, 0.15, -0.07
